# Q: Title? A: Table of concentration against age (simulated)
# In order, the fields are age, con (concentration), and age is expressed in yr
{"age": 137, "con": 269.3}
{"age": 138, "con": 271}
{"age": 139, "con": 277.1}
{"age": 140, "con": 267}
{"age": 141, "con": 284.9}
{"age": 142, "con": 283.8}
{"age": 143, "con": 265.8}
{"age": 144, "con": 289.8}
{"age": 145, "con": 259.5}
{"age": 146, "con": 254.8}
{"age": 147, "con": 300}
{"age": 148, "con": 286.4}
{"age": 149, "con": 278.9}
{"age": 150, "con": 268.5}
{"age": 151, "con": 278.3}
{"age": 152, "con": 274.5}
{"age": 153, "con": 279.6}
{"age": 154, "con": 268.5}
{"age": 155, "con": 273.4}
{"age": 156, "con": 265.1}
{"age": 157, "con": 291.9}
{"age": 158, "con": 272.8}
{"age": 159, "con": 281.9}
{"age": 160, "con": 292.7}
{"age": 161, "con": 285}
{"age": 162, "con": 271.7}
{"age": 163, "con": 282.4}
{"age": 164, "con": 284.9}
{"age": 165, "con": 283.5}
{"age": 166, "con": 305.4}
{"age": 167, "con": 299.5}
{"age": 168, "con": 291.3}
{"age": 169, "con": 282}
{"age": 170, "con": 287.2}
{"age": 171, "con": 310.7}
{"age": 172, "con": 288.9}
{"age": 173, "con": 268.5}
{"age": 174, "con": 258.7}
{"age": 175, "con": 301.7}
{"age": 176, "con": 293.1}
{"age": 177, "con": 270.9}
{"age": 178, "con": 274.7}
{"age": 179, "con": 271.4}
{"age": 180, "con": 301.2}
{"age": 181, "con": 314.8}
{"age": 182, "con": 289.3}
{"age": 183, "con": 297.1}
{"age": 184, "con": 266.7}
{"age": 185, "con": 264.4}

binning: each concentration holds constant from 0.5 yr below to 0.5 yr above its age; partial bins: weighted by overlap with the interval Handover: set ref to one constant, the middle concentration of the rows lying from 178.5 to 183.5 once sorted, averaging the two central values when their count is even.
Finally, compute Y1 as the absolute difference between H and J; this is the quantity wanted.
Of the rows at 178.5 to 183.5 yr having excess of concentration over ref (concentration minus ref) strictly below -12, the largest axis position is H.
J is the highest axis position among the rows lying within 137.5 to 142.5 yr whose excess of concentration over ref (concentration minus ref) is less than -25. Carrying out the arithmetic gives 39 yr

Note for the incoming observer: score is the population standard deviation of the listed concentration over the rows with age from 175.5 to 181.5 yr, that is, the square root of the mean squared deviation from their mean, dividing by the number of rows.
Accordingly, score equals 17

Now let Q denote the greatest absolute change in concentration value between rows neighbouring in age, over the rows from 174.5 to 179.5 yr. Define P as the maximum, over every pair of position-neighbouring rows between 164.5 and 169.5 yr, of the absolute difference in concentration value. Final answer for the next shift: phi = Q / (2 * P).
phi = 0.51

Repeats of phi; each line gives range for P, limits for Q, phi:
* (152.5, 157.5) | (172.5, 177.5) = 0.80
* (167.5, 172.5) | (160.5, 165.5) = 0.28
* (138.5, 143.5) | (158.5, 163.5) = 0.37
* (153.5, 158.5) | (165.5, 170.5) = 0.17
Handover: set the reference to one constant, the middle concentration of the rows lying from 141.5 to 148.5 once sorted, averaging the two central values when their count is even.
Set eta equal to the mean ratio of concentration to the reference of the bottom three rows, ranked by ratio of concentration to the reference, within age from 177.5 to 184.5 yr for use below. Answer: 0.955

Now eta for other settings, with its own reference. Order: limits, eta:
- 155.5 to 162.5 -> 0.951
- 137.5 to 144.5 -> 0.944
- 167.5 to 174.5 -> 0.950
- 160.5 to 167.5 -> 0.984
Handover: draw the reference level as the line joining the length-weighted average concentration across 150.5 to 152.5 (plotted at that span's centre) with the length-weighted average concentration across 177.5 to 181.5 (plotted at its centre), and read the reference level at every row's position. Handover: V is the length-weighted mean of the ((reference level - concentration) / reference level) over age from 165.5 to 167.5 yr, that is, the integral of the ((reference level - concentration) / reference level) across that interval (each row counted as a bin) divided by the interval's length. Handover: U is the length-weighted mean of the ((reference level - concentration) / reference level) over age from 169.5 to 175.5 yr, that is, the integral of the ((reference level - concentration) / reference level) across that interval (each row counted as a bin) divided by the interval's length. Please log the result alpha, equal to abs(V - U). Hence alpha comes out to 0.0687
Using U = 0.004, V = -0.065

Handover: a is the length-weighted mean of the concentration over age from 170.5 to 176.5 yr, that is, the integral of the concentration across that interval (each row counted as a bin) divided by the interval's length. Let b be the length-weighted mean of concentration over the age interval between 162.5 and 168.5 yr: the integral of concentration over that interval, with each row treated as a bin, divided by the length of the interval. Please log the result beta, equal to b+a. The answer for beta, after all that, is 578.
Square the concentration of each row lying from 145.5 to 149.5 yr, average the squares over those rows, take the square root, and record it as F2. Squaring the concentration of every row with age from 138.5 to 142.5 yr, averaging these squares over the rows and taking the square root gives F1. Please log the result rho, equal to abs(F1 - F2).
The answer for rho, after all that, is 2.2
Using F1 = 278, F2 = 281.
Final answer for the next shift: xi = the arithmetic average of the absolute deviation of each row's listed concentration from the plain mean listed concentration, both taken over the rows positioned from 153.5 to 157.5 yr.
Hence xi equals 8.6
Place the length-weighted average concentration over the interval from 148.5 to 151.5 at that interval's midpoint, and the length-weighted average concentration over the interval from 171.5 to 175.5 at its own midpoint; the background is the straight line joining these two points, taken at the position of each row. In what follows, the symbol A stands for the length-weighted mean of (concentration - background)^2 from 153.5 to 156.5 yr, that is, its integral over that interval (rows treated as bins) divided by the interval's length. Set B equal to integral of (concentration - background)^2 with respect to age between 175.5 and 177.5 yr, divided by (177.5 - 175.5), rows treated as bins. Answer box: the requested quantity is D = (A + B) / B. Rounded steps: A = 63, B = 129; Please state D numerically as 1.5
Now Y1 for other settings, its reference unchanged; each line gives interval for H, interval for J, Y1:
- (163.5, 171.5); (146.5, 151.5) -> 19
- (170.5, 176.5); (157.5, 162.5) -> 12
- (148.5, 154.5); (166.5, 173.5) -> 19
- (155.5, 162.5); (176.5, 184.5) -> 22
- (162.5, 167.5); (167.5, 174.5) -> 9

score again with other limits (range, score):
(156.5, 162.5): 8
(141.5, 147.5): 17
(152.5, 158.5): 9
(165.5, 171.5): 10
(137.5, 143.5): 8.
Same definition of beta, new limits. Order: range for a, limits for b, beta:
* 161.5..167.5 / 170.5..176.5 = 575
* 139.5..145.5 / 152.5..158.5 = 550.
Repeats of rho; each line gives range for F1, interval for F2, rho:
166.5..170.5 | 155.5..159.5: 12.0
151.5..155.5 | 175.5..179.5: 3.6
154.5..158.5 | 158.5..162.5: 6.9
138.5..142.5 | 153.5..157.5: 3.4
